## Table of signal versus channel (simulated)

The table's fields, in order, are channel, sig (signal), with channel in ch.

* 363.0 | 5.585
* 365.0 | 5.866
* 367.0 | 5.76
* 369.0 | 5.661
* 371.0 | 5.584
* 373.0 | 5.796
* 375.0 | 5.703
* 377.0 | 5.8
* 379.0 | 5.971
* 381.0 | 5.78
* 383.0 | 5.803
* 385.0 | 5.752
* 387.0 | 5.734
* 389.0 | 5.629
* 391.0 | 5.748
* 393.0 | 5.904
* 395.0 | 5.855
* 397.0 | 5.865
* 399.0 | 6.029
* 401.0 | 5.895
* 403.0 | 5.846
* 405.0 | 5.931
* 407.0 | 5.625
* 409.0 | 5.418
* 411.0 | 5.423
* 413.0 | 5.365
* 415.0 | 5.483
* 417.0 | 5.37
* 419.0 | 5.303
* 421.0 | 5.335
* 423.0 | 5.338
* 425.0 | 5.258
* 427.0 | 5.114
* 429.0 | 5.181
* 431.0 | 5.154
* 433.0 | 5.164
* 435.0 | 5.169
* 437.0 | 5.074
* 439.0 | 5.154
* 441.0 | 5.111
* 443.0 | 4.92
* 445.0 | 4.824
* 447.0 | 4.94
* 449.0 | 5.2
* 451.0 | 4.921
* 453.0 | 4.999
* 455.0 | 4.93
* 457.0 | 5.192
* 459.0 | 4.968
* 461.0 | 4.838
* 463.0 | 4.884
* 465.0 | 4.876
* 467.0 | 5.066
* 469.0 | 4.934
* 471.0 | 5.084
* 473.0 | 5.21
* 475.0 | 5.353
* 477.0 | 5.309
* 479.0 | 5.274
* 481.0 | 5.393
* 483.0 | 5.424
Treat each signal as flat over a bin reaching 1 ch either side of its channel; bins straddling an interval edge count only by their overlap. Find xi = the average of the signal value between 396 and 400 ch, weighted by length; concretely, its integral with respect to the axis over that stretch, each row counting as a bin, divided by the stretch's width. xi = 5.9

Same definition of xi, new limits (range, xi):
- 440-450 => 5.0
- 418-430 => 5.3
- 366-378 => 5.7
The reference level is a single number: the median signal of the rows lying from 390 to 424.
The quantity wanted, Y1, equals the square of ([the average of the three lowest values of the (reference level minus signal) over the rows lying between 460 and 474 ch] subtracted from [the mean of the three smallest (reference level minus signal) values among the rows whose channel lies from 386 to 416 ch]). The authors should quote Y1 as 0.70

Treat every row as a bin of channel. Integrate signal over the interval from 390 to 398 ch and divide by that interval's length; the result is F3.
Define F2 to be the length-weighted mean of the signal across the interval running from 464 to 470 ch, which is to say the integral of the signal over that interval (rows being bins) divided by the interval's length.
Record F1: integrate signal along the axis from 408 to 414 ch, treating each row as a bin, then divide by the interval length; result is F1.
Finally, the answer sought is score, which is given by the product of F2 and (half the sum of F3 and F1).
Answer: 27.9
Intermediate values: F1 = 5.40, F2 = 4.96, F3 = 5.8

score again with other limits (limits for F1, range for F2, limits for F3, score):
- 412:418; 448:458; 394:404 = 28.5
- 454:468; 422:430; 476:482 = 26.9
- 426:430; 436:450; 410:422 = 26.5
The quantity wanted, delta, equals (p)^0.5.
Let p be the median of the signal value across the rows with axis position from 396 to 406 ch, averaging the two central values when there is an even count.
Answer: 2.43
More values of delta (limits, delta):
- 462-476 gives 2.25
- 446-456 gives 2.22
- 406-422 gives 2.32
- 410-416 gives 2.33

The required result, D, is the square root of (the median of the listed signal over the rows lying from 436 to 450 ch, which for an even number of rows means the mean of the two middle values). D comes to 2.25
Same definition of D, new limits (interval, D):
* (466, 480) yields 2.28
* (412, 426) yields 2.31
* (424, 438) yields 2.27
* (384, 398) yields 2.40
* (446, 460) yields 2.23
